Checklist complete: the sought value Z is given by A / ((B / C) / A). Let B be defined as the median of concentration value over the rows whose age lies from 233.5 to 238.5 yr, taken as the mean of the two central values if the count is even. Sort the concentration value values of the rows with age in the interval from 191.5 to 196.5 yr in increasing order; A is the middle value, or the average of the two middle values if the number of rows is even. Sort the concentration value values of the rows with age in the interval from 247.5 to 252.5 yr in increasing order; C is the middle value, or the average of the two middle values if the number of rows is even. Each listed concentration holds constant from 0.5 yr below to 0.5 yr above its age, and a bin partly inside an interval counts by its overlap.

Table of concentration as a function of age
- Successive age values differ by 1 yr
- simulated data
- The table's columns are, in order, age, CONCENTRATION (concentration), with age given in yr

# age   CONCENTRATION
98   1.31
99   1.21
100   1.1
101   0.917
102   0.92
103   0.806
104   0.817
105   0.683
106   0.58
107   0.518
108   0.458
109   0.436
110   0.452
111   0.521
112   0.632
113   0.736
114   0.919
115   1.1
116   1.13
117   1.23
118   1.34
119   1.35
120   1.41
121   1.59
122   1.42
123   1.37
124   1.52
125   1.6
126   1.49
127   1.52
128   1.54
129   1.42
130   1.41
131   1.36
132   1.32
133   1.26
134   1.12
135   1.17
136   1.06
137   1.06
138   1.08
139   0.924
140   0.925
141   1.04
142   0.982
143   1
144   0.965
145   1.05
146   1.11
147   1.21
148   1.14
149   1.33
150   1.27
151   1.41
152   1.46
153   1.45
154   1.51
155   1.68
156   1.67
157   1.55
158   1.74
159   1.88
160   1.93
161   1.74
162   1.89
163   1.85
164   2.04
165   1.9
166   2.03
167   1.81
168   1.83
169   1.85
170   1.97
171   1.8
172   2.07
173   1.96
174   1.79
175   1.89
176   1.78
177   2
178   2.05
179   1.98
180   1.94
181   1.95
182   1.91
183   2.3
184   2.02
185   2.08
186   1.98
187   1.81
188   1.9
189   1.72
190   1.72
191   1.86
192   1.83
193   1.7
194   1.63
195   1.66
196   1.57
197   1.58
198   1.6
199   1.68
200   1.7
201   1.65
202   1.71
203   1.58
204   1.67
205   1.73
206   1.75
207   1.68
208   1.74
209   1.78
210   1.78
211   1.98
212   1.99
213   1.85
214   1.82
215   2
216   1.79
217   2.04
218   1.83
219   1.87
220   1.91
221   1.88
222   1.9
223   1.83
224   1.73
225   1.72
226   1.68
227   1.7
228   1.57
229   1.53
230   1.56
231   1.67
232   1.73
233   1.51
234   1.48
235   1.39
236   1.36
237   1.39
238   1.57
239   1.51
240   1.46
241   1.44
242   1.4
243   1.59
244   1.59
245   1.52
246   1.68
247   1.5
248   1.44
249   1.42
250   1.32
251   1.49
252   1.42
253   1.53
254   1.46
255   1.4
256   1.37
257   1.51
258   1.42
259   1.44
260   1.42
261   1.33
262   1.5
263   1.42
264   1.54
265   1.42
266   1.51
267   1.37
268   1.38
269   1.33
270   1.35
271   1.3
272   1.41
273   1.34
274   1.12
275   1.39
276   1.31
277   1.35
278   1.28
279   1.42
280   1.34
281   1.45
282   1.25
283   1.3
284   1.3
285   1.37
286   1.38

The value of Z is 2.8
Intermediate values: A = 1.66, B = 1.39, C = 1.42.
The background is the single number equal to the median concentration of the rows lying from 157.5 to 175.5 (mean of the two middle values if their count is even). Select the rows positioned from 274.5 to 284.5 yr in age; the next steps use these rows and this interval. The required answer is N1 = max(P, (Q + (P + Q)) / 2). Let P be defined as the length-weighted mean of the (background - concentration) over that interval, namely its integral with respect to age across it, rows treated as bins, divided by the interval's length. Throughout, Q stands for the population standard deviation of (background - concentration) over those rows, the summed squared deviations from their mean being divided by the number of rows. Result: 0.55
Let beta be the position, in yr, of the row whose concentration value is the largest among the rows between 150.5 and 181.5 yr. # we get 172 yr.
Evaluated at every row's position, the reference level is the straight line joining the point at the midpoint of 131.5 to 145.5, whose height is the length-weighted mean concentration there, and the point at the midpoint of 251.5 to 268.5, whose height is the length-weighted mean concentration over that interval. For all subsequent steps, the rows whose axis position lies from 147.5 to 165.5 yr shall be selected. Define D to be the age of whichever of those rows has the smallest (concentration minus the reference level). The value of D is 148 yr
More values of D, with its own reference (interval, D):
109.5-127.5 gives 110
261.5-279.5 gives 274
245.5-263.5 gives 261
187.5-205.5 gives 203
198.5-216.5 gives 203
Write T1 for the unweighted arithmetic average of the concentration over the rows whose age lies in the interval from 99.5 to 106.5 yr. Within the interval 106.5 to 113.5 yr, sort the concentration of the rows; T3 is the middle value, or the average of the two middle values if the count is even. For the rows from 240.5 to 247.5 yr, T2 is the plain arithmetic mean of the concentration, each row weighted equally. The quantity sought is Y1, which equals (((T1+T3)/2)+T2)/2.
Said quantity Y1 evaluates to 1.10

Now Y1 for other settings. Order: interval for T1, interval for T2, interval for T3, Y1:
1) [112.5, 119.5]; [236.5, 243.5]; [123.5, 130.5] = 1.40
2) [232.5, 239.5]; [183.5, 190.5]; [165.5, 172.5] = 1.77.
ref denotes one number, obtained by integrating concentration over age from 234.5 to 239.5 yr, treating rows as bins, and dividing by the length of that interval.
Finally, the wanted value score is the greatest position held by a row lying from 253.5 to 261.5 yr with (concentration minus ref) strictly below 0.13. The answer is 261 yr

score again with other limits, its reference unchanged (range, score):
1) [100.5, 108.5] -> 108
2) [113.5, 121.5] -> 120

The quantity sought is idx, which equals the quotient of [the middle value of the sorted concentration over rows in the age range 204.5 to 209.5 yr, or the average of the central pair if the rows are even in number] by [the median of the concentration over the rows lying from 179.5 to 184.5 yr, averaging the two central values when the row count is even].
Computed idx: 0.9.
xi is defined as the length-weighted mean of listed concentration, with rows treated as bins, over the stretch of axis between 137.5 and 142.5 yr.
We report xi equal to 1.0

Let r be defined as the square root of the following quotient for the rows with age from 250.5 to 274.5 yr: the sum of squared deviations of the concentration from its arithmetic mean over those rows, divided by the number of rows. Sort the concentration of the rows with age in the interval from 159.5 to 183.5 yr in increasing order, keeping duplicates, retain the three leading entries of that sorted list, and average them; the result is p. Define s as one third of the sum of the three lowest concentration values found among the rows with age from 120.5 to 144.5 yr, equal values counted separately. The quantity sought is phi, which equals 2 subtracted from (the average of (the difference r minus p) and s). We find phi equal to -2.4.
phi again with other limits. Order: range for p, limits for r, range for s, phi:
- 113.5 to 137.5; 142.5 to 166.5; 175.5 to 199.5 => -1.5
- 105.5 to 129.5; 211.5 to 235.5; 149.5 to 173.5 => -1.5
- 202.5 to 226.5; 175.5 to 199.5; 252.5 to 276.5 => -2.1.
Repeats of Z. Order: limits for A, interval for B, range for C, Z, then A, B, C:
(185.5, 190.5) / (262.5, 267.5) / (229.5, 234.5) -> 3.6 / 1.81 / 1.42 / 1.56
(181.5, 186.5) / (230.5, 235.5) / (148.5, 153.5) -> 3.8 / 2.02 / 1.51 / 1.41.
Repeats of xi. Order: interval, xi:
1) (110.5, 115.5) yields 0.8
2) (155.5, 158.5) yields 1.7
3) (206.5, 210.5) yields 1.7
